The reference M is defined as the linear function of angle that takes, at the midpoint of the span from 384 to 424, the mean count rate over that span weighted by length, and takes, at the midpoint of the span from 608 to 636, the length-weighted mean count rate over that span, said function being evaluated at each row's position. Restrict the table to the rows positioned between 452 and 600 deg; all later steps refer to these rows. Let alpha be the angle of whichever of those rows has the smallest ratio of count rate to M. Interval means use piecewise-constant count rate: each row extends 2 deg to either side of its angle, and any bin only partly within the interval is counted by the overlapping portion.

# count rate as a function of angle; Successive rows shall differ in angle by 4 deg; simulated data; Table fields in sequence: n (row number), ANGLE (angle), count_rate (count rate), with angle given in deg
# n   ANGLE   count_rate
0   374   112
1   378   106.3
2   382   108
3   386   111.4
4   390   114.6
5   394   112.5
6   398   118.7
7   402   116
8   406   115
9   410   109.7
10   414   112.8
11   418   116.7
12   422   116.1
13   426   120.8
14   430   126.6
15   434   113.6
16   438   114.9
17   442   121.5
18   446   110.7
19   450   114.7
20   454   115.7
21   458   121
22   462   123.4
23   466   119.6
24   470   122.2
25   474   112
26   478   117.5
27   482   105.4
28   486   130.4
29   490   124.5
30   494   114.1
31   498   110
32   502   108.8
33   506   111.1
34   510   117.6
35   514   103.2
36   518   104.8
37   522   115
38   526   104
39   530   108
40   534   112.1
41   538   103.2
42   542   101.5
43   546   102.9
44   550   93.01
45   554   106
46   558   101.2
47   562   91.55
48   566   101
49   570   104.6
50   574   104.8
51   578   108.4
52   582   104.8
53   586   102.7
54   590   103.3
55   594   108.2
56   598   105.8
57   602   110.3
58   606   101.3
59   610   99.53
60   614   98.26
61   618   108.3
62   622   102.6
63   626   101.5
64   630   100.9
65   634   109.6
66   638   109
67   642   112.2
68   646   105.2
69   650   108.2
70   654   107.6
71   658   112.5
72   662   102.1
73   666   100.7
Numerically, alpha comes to 562 deg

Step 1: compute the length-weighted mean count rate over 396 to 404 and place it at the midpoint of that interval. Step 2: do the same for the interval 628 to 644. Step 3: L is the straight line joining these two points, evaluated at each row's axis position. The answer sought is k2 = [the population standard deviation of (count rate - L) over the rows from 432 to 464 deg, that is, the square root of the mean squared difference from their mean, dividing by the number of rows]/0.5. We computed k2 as 9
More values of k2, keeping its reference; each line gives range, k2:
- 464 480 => 7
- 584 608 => 6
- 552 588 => 9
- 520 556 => 12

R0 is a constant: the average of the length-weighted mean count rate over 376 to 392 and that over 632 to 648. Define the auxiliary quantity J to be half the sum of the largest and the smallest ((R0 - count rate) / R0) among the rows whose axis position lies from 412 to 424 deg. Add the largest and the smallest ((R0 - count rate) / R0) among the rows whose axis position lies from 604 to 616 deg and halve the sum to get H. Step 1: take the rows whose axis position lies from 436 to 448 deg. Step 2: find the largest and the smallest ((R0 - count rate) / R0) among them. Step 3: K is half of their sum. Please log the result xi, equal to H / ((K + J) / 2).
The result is -2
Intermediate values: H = 0.09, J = -0.05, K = -0.06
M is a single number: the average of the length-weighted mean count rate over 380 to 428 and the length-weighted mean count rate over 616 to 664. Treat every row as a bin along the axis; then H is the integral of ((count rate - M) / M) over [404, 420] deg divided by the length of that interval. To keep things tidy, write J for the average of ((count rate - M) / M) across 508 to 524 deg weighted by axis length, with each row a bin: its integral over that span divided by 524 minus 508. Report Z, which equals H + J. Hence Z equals 0.02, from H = 0.03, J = 0.00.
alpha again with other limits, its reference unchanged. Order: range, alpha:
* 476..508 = 482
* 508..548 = 542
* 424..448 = 446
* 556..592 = 562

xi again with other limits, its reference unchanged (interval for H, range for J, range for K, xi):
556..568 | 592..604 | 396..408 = -5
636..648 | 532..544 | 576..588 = 0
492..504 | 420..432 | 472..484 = 0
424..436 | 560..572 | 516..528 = -2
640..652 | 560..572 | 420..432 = -5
